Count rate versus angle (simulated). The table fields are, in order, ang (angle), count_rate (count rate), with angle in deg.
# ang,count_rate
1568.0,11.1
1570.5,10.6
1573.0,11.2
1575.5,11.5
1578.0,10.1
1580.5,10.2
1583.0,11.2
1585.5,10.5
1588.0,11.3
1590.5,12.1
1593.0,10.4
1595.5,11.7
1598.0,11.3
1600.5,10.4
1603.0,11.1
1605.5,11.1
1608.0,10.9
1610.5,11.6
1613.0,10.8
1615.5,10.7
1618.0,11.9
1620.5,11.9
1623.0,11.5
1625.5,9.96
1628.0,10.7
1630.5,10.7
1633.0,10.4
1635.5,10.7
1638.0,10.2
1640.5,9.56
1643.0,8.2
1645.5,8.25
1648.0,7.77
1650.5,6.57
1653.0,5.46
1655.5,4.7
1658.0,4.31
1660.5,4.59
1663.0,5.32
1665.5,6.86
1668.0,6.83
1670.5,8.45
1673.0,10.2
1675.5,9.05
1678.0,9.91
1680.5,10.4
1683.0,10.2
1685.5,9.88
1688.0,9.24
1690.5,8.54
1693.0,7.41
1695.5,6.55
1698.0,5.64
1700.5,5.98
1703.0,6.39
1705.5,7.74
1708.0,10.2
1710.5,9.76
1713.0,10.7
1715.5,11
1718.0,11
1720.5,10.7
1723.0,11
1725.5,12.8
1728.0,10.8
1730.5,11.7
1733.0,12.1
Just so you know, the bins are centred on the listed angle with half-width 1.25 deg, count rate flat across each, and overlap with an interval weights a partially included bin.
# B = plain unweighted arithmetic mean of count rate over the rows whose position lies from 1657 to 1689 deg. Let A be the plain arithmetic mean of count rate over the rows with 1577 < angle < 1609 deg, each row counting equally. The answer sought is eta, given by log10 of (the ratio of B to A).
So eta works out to -0.13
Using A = 10.95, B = 8.1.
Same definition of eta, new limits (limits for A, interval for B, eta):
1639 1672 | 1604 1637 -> 0.22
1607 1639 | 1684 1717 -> -0.11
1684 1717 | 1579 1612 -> 0.12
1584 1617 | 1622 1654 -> -0.08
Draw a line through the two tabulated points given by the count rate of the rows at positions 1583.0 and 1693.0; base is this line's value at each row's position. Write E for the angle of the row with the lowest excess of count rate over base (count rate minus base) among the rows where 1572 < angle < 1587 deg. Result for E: 1578.0 deg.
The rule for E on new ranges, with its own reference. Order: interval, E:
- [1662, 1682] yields 1663.0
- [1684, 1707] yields 1698.0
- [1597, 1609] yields 1600.5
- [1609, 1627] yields 1625.5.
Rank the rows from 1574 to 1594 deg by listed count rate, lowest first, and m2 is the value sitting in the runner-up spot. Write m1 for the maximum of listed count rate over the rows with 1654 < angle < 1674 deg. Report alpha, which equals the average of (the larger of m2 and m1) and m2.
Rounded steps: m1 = 10.2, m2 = 10.2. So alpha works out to 10.2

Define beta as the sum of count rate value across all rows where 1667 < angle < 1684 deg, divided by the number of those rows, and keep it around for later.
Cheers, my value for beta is 9.3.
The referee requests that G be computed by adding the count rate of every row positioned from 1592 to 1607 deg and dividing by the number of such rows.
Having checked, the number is 11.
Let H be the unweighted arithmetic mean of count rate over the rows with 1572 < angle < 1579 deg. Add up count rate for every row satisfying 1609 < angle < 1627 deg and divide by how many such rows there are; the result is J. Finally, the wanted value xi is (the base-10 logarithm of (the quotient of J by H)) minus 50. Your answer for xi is -50.0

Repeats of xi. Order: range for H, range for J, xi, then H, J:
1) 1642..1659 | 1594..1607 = -49.8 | 6.5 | 11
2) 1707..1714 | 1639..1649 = -50.1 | 10.2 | 8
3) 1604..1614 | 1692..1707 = -50.2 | 11.1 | 7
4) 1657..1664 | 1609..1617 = -49.6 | 4.7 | 11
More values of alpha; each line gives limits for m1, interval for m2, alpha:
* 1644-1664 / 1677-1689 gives 9.9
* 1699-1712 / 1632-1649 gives 9.2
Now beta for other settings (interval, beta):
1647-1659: 5.8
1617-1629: 11.2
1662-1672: 6.9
